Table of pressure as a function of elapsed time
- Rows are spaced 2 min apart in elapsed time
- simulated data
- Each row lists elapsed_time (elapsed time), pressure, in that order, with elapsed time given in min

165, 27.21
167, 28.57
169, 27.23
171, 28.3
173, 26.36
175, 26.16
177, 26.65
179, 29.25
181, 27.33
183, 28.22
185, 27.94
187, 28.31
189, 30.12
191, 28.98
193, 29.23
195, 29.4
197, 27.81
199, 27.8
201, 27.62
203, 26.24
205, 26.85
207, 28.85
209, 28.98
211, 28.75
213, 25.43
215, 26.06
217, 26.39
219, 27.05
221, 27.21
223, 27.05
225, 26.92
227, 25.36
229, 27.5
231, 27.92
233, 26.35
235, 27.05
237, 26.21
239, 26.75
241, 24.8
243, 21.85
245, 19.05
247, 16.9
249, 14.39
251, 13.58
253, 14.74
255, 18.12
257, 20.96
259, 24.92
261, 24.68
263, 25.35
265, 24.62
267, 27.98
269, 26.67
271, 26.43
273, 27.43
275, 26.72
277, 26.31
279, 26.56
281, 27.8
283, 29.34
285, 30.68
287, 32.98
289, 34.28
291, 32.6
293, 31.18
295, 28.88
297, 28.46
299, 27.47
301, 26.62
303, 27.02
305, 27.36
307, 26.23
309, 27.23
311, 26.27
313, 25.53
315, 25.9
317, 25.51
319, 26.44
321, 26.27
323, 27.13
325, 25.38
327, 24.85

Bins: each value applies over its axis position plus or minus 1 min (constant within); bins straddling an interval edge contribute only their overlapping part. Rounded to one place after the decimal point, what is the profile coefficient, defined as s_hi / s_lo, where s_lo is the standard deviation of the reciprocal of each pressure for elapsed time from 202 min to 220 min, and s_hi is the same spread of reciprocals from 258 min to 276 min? 1.0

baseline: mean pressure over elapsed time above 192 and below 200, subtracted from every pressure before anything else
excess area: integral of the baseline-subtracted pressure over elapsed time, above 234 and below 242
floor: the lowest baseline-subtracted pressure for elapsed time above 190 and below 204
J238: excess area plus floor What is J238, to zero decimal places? -21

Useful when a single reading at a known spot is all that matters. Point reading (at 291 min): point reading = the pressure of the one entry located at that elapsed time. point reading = 32.6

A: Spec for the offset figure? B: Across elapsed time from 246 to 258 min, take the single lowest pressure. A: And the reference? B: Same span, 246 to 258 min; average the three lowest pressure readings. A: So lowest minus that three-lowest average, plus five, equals 4.34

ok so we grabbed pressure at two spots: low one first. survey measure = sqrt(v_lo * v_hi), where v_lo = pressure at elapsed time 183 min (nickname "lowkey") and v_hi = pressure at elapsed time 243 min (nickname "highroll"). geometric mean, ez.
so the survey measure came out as 24.8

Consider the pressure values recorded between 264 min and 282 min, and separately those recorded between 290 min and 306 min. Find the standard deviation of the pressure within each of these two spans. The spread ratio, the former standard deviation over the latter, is 0.5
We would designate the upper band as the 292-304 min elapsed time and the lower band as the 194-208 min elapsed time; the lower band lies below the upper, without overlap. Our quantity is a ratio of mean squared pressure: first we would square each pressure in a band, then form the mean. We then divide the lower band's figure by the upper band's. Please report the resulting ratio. 0.97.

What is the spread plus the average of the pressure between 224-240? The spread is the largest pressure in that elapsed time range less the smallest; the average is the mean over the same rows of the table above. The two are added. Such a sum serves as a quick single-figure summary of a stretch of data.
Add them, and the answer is 29.3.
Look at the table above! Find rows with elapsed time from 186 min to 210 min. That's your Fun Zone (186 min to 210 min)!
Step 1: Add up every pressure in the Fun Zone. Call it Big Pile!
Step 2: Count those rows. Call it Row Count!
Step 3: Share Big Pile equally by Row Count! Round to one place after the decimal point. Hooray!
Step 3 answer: 28.3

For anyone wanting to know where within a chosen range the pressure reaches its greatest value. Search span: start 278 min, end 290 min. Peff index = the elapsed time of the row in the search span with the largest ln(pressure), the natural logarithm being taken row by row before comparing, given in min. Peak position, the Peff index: 289 min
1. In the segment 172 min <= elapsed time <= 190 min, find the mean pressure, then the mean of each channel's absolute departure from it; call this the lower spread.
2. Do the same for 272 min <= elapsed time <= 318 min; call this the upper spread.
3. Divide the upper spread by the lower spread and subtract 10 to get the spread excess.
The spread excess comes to -8.1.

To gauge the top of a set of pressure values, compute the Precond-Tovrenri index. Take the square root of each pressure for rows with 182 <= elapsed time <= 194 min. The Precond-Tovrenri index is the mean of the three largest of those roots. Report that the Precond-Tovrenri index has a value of 5.4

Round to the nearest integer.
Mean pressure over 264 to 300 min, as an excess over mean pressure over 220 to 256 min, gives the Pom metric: 6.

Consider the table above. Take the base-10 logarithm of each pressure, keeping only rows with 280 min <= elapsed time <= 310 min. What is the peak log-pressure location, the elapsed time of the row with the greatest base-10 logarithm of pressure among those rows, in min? 289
